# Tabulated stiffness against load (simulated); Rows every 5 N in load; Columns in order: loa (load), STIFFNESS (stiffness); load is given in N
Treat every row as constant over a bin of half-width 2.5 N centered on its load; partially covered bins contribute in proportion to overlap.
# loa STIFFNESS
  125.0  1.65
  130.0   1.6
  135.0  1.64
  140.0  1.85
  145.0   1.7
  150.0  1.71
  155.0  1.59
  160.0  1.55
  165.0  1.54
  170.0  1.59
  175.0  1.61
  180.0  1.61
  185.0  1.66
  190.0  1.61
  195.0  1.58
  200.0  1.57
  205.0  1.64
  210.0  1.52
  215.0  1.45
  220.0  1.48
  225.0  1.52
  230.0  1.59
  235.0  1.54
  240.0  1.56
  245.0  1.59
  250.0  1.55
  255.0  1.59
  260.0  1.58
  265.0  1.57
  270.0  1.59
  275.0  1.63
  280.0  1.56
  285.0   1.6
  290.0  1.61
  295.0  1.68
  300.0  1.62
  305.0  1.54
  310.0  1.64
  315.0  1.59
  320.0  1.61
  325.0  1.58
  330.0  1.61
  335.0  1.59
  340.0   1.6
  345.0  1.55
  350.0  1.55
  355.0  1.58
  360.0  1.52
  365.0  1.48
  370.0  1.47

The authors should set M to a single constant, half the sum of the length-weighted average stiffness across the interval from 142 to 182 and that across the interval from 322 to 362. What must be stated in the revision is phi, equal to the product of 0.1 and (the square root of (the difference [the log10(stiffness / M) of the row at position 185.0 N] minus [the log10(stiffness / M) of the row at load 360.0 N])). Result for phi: 0.020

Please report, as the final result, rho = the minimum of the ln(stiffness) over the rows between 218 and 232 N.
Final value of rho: 0.392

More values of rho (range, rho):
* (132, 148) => 0.495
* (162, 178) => 0.432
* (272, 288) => 0.445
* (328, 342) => 0.464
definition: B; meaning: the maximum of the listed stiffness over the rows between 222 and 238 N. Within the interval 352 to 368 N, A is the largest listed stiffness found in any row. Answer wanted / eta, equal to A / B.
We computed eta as 0.99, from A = 1.58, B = 1.59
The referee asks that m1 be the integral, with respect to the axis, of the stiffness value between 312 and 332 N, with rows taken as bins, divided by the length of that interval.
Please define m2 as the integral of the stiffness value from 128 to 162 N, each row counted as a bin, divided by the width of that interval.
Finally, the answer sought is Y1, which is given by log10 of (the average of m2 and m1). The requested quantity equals 0.213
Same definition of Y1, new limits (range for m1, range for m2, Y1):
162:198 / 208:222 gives 0.188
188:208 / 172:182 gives 0.205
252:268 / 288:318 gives 0.203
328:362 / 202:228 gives 0.190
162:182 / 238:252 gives 0.198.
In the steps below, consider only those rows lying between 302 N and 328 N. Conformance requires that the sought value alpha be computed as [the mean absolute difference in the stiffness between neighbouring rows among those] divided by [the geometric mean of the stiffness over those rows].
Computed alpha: 0.031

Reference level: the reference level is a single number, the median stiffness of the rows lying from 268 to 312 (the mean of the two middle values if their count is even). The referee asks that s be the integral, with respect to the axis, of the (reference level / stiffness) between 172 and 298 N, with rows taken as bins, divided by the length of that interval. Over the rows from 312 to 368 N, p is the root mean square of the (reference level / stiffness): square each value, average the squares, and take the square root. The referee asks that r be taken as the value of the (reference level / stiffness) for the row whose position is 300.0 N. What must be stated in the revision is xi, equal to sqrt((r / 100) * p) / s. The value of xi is 0.0990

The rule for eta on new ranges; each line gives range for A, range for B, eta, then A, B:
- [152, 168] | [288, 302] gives 0.95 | 1.59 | 1.68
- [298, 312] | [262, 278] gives 1.01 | 1.64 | 1.63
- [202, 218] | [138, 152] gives 0.89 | 1.64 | 1.85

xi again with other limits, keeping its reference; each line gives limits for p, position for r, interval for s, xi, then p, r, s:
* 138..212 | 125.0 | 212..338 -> 0.0966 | 1.00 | 0.98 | 1.021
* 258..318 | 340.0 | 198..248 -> 0.0965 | 1.01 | 1.01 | 1.043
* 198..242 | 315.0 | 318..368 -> 0.1000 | 1.05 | 1.01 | 1.029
